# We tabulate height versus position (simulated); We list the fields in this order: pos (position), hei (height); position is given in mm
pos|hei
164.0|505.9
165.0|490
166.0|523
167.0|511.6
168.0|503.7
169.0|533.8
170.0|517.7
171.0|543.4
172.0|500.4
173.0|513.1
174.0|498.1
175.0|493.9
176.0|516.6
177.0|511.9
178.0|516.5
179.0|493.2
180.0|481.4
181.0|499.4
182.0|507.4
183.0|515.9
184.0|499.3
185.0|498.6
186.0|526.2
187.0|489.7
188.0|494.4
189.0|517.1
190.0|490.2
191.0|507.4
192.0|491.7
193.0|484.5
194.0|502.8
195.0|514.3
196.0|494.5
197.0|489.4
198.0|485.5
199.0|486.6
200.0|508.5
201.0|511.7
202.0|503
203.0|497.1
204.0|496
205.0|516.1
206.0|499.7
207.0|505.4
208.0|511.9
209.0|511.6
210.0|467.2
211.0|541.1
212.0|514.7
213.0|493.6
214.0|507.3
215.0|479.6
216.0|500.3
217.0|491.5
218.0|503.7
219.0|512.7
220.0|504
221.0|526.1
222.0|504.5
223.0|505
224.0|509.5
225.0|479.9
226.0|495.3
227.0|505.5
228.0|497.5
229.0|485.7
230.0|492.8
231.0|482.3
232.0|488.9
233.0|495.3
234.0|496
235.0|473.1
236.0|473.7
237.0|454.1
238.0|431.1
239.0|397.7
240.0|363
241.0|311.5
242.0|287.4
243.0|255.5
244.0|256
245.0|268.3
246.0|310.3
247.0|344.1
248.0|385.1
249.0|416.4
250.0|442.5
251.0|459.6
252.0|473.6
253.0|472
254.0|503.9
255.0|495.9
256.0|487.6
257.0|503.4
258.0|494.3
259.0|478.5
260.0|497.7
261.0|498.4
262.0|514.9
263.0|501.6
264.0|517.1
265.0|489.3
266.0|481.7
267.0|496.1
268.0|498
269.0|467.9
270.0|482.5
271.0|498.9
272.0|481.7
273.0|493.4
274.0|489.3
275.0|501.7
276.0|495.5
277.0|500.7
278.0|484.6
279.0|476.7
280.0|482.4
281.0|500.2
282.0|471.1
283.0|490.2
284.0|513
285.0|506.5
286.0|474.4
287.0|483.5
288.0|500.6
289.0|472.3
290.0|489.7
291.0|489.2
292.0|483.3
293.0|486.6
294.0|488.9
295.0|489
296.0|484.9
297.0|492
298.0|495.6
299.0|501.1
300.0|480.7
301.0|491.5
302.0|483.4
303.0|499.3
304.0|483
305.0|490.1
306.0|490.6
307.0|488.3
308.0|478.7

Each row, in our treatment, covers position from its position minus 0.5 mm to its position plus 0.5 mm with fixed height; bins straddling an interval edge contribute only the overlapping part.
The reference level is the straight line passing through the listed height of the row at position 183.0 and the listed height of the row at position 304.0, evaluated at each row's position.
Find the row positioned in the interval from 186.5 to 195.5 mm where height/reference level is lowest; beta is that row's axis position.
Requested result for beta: 193.0 mm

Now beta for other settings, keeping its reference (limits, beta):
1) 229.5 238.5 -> 238.0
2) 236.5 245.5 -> 243.0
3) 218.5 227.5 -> 225.0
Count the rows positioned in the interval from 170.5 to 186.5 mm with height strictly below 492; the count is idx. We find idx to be 1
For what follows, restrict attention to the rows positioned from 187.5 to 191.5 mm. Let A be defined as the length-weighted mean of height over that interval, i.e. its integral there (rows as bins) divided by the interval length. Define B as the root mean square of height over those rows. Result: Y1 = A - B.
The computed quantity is -0.11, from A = 502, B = 502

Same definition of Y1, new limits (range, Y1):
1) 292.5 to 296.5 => 0.00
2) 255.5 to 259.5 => -0.08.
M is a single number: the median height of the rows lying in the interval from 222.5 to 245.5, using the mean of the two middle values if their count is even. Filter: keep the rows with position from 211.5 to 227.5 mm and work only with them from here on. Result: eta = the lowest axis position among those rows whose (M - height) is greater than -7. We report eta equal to 215.0 mm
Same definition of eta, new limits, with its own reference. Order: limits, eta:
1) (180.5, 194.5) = 193.0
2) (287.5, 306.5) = 289.0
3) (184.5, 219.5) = 193.0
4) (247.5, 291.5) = 248.0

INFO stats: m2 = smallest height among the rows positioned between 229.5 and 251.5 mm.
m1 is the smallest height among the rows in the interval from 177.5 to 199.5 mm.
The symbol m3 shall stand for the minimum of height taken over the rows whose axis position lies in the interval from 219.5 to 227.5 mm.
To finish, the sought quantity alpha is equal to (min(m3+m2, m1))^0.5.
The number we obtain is 21.9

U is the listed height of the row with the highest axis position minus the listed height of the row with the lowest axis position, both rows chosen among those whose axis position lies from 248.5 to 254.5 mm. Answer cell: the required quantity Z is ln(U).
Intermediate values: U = 87.5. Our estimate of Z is 4.47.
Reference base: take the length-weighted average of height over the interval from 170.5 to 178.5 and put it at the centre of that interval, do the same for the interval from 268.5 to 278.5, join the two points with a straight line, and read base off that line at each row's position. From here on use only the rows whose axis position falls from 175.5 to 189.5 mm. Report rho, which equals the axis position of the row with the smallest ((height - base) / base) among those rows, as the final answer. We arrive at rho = 180.0 mm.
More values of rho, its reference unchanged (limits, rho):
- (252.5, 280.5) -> 269.0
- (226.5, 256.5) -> 243.0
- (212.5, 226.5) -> 215.0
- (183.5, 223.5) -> 210.0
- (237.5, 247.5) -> 243.0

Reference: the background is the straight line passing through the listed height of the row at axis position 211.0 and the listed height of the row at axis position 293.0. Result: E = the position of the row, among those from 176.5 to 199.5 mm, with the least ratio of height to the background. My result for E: 180.0 mm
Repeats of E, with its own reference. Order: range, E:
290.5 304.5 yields 292.0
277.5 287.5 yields 282.0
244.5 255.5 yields 245.0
